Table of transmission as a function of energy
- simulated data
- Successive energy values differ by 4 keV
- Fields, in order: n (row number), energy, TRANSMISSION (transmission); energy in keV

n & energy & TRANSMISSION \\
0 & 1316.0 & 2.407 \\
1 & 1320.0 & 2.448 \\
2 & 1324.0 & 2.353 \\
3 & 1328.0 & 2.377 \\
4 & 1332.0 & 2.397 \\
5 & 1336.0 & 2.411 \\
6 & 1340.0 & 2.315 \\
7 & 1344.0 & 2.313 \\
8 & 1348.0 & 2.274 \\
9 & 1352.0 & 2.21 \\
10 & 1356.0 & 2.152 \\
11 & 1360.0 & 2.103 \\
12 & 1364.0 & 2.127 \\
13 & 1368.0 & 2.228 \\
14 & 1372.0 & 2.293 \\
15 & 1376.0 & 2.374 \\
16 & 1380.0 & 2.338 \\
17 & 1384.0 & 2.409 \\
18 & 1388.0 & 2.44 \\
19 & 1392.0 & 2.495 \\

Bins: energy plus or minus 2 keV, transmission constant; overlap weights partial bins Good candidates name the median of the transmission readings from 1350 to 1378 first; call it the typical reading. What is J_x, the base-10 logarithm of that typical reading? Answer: 0.344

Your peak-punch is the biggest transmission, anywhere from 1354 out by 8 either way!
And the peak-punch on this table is 2.274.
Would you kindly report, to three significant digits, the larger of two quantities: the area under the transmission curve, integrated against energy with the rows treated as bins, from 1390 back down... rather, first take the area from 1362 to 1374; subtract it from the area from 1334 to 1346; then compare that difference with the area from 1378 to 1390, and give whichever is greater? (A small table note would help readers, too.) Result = 28.7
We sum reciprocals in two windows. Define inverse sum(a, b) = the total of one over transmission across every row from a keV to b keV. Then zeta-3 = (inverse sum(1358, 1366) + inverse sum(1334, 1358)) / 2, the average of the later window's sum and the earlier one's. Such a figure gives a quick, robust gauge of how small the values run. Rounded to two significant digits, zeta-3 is 1.8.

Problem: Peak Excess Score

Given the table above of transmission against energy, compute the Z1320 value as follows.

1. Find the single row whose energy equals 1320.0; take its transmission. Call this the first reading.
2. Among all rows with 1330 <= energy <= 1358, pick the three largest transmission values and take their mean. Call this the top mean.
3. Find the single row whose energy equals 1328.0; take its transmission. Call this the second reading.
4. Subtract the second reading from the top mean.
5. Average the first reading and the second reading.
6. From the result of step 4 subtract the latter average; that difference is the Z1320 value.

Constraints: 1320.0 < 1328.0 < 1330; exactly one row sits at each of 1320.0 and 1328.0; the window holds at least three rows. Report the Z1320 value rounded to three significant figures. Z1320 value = -2.42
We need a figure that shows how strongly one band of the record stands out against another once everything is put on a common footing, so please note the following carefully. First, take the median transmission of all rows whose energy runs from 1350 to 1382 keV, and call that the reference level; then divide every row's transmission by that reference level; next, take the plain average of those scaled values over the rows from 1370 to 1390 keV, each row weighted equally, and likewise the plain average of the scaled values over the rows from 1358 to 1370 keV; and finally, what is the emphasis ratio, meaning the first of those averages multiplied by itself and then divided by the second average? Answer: 1.18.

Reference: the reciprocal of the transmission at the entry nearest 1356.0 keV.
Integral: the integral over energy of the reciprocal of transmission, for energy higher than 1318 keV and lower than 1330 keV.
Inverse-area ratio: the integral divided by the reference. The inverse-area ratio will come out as 10.8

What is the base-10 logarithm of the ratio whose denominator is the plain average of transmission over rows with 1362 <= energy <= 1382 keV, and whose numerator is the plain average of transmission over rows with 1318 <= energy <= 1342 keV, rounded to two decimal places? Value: 0.02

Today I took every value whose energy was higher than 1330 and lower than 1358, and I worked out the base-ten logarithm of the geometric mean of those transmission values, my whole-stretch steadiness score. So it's 0.361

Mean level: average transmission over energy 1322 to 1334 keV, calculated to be 2.38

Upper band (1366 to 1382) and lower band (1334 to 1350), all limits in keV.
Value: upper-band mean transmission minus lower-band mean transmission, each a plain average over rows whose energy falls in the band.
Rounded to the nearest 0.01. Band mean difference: -0.02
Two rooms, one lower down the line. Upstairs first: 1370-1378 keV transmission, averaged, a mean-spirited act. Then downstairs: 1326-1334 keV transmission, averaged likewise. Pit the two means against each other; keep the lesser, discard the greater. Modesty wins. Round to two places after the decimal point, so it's 2.33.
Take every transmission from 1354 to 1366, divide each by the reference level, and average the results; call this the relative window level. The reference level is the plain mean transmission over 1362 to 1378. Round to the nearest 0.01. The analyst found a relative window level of 0.94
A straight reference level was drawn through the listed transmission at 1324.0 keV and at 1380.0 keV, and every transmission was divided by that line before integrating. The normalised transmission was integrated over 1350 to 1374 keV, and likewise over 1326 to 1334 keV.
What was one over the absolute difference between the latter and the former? 0.07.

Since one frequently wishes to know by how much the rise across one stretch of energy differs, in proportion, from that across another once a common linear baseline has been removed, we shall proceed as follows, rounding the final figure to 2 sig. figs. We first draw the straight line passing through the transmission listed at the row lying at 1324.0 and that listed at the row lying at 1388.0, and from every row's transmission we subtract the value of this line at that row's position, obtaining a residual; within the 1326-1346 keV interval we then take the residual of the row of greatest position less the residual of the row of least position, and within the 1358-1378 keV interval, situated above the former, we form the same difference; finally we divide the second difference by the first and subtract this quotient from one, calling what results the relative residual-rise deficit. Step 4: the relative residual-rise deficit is 3.9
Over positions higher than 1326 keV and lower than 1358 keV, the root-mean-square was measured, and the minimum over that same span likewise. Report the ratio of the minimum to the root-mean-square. 0.933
